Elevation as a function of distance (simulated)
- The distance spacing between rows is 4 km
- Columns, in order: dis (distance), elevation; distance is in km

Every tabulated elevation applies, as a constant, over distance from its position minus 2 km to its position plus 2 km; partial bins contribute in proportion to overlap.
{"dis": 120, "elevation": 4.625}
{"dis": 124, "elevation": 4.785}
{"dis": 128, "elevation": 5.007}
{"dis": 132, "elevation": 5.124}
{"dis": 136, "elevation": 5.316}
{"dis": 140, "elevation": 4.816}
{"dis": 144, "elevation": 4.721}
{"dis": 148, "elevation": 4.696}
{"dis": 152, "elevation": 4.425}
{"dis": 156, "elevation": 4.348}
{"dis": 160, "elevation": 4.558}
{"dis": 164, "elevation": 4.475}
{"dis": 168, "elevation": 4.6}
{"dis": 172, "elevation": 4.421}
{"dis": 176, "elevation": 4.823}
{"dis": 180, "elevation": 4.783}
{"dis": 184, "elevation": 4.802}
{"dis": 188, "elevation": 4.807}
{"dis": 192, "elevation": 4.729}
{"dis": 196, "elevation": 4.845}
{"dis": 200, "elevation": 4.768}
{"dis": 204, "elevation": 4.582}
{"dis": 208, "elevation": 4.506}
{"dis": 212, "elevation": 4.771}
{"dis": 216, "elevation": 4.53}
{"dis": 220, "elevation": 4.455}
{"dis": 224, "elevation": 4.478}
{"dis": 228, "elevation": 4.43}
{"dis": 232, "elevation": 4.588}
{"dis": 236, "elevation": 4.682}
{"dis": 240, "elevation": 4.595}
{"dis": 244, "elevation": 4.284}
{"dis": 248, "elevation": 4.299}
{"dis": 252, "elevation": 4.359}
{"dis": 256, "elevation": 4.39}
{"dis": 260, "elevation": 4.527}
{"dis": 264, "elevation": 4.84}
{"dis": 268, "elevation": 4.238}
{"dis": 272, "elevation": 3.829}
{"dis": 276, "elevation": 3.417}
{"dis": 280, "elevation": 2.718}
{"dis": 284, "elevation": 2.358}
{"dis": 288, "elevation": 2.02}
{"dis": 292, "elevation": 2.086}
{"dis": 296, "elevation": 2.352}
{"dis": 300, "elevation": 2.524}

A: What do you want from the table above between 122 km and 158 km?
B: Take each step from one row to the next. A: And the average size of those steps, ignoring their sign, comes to 0.187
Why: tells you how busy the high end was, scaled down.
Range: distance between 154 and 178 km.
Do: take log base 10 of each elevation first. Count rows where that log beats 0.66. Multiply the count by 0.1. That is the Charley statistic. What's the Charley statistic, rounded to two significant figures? 0.20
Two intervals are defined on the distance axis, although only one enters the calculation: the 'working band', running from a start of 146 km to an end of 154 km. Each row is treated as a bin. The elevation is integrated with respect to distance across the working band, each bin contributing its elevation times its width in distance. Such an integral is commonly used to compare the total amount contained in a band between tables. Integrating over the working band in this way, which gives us 36.5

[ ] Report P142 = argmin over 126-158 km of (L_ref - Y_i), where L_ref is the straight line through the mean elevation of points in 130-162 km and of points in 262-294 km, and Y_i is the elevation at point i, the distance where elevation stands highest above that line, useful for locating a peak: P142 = 136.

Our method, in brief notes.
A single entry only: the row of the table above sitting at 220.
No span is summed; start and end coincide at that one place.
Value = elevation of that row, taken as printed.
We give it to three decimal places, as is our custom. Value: 4.455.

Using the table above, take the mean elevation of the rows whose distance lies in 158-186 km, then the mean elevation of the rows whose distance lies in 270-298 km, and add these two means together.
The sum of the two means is 7.3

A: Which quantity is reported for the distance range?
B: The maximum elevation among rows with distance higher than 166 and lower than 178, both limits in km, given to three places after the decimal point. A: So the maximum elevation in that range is 4.823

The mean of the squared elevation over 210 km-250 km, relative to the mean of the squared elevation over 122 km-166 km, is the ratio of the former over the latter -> 0.90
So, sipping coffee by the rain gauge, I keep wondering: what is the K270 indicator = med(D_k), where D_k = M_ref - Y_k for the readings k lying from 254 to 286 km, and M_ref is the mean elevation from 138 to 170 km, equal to 0.5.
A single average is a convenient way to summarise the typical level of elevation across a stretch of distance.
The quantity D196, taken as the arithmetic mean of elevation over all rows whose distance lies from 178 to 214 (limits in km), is 4.73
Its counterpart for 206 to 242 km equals 4.56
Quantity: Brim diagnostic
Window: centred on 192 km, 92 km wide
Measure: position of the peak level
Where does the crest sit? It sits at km 196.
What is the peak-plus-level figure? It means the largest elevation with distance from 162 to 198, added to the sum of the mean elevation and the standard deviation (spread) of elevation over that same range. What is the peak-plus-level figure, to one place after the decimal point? 9.7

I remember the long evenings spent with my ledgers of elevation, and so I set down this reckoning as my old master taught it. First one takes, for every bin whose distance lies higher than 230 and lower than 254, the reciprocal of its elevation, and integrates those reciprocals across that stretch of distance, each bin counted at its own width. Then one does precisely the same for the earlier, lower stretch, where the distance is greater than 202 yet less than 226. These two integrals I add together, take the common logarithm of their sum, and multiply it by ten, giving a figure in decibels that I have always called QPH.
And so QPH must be 10.3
